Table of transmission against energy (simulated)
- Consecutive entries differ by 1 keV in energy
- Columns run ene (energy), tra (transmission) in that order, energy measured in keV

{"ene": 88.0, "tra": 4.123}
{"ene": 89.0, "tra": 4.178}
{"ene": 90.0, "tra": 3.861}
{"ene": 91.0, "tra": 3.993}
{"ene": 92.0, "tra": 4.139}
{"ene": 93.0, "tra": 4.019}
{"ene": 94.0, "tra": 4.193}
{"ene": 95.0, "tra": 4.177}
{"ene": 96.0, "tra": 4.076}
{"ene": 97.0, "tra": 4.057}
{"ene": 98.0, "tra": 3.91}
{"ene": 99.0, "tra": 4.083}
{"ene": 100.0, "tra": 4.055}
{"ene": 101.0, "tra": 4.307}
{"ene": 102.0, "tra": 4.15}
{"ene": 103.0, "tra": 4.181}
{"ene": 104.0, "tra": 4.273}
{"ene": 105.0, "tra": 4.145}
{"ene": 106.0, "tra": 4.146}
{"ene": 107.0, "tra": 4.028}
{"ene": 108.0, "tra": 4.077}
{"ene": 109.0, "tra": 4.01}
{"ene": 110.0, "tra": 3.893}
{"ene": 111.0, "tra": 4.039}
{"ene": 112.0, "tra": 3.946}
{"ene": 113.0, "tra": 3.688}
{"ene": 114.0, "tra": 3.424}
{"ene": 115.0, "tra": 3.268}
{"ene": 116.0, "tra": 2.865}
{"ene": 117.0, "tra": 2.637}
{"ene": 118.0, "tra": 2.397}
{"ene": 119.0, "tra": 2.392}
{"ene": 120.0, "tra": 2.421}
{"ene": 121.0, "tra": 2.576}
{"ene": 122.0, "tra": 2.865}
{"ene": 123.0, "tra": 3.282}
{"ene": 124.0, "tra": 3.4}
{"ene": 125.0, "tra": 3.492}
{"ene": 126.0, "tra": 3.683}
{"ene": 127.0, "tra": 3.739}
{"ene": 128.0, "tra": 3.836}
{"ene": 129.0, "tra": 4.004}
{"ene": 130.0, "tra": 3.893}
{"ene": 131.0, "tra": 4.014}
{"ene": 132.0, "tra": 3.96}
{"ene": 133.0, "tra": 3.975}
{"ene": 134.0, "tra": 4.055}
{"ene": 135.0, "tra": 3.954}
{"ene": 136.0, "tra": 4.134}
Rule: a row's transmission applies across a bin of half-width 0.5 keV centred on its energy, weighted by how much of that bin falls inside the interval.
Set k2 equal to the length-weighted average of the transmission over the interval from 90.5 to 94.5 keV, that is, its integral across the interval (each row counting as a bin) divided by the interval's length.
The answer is 4.09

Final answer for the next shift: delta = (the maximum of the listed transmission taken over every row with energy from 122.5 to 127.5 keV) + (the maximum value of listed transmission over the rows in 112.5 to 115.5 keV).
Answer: 7.4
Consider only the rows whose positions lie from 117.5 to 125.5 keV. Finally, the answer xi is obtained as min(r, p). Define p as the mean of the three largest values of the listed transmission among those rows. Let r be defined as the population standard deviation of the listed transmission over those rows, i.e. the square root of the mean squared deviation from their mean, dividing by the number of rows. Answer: 0.44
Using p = 3.4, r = 0.44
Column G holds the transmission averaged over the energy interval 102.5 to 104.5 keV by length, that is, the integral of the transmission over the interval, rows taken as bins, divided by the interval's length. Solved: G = 4.23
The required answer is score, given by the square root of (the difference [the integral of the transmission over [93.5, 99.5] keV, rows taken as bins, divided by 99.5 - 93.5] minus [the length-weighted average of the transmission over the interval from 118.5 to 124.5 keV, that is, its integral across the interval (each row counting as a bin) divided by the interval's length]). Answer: 1.1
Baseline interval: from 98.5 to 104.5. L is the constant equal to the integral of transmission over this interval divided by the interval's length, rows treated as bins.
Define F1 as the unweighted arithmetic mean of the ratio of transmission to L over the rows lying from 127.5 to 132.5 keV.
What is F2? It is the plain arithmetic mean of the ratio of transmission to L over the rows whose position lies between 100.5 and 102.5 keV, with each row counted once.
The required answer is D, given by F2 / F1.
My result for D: 1.07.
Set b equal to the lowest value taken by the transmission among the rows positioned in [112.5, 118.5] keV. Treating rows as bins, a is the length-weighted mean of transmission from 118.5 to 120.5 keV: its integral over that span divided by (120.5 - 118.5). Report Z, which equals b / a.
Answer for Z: 1.0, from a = 2.41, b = 2.397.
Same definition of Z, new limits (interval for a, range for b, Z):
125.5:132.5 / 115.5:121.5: 0.6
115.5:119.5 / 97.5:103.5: 1.5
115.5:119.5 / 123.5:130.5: 1.3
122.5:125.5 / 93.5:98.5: 1.2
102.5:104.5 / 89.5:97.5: 0.9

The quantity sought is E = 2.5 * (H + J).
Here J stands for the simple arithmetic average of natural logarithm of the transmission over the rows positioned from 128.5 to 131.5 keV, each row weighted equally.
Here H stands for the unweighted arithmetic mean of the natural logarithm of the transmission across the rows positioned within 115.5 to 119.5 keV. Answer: 5.80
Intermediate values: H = 0.9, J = 1.38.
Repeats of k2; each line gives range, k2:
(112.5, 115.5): 3.46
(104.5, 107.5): 4.11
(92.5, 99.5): 4.07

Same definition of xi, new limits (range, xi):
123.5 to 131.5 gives 0.21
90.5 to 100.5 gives 0.08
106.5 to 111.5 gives 0.06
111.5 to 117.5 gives 0.45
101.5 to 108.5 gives 0.07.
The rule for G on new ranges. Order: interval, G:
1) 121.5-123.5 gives 3.07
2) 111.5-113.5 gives 3.82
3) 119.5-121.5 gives 2.50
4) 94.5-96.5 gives 4.13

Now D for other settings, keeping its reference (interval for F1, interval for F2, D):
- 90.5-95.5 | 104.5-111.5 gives 0.99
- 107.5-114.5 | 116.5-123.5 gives 0.69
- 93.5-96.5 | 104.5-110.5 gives 0.98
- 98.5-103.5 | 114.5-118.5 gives 0.67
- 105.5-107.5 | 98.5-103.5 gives 1.02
